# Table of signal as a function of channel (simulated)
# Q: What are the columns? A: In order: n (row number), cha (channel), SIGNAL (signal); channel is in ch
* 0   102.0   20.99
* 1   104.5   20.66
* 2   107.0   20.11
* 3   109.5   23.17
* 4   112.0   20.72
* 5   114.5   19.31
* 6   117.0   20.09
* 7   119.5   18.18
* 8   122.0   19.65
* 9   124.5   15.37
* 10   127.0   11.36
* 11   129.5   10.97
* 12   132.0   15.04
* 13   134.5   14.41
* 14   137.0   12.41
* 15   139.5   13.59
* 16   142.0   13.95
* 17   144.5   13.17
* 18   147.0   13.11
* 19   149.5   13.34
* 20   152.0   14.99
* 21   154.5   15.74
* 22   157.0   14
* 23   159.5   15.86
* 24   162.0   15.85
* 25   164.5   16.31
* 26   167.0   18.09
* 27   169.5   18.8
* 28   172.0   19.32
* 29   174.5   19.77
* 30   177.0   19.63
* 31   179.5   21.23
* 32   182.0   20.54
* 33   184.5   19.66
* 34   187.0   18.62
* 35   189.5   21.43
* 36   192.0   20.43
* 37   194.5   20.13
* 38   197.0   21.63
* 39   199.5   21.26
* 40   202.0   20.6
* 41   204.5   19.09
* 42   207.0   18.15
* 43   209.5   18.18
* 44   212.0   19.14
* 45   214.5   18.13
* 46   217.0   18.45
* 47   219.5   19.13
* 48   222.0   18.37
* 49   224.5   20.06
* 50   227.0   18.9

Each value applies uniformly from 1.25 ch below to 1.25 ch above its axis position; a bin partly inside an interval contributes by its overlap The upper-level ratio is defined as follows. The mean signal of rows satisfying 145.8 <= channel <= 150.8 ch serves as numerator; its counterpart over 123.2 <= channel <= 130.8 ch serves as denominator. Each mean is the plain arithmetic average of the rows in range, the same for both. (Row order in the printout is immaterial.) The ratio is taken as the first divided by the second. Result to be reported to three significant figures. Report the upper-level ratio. 1.05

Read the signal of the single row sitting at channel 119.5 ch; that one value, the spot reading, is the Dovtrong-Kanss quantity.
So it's 18.18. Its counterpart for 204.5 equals 19.09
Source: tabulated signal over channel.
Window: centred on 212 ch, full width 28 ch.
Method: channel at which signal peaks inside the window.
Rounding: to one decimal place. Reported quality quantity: 199.5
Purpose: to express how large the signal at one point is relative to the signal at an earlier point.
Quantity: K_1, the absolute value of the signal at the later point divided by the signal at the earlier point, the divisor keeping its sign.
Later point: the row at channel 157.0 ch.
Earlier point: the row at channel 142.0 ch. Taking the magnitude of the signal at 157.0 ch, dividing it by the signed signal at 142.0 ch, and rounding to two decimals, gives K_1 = 1.00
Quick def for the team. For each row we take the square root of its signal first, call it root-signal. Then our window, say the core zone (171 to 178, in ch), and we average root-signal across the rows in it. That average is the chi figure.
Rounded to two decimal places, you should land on 4.42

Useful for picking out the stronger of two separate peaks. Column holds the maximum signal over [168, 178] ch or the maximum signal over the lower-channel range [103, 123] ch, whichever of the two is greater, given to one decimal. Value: 23.2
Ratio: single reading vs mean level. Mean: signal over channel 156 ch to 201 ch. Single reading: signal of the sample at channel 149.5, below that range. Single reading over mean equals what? 0.7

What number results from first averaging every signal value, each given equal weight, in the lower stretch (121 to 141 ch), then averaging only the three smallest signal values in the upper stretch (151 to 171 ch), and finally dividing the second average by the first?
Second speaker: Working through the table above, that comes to 1.06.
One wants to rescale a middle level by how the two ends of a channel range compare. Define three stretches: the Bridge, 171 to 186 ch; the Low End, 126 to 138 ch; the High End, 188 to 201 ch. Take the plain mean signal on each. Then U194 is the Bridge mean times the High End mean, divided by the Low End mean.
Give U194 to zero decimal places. 33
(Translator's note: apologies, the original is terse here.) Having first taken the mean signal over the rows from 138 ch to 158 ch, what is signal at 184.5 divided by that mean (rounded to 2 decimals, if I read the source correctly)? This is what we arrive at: 1.41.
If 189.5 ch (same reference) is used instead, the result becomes 1.53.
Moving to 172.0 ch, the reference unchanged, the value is 1.38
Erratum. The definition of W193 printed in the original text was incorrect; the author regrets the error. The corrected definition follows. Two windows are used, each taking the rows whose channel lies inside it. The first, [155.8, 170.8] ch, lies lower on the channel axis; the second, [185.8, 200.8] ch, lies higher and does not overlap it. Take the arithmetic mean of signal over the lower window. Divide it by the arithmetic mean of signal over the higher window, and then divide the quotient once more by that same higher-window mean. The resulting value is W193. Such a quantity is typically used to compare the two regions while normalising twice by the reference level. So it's 0.039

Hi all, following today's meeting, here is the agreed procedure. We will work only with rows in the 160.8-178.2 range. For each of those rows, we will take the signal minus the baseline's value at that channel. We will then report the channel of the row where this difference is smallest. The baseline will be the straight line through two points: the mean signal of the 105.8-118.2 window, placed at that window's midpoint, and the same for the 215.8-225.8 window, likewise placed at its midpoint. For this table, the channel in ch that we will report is 162.0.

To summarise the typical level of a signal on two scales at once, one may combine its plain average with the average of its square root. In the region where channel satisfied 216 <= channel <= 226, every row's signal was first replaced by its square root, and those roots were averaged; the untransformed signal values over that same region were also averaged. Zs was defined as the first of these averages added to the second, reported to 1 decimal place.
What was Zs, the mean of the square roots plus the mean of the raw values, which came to 23.4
